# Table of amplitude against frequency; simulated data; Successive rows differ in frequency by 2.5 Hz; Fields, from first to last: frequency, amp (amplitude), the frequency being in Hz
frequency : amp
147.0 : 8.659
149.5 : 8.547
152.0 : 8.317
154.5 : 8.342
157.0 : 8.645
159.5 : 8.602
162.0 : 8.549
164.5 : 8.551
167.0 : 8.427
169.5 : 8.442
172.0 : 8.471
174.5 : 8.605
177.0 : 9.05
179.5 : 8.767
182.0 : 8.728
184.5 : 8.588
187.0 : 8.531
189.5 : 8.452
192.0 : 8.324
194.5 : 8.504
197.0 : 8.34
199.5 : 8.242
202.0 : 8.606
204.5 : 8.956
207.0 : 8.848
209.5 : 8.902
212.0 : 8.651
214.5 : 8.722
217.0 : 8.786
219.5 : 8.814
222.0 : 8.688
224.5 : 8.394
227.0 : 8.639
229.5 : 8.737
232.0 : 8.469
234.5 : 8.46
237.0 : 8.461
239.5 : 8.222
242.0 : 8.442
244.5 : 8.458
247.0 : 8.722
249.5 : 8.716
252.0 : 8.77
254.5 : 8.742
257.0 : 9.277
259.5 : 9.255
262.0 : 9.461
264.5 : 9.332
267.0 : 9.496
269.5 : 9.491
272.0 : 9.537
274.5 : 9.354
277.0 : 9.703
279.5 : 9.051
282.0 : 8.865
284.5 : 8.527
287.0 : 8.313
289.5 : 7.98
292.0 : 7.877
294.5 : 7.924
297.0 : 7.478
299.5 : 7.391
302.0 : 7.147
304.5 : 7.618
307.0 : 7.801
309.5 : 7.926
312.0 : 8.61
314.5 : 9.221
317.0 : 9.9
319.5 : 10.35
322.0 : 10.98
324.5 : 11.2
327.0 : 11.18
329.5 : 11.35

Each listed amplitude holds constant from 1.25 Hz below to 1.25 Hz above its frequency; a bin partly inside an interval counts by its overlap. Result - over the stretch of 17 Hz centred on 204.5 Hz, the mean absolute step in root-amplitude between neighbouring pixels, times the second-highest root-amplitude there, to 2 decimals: 0.10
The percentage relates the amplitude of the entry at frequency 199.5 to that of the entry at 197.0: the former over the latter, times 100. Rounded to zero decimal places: 99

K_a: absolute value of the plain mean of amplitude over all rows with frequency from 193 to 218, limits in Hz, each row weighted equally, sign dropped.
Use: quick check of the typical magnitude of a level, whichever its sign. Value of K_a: 8.7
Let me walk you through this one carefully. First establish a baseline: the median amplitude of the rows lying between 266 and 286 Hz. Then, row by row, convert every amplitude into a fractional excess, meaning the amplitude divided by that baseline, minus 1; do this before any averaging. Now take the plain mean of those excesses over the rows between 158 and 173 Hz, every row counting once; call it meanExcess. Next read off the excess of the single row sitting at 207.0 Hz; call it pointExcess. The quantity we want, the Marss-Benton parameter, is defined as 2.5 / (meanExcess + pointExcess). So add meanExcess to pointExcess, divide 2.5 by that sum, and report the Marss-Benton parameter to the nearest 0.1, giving -15.8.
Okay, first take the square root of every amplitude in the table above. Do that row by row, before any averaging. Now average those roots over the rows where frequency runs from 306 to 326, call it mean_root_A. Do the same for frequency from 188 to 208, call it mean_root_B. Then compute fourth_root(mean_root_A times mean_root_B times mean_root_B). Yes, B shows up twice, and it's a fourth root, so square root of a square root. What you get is 2.26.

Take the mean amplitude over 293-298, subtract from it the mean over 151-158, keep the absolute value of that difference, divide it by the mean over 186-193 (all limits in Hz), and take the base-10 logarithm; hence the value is -1.1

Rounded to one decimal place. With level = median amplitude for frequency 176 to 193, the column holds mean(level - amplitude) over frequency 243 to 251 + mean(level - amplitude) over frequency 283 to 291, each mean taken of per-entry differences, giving 0.3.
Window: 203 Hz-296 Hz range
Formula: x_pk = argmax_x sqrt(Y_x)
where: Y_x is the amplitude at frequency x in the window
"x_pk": 277.0 Hz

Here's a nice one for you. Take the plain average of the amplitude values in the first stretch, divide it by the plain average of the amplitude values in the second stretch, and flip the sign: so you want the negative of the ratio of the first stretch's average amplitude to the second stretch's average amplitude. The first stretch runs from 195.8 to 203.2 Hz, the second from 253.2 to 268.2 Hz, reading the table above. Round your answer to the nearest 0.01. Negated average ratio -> -0.91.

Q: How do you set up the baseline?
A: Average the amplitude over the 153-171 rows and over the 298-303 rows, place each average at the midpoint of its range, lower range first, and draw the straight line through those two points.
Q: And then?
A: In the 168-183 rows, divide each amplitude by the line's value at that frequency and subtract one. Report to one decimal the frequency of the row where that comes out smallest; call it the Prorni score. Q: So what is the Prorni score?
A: 169.5 Hz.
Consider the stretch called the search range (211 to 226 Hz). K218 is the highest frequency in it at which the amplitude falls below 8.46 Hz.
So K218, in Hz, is 224.5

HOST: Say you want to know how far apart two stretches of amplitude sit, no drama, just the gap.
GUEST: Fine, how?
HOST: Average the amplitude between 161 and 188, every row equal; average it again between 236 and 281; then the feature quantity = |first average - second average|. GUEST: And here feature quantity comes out 0.4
